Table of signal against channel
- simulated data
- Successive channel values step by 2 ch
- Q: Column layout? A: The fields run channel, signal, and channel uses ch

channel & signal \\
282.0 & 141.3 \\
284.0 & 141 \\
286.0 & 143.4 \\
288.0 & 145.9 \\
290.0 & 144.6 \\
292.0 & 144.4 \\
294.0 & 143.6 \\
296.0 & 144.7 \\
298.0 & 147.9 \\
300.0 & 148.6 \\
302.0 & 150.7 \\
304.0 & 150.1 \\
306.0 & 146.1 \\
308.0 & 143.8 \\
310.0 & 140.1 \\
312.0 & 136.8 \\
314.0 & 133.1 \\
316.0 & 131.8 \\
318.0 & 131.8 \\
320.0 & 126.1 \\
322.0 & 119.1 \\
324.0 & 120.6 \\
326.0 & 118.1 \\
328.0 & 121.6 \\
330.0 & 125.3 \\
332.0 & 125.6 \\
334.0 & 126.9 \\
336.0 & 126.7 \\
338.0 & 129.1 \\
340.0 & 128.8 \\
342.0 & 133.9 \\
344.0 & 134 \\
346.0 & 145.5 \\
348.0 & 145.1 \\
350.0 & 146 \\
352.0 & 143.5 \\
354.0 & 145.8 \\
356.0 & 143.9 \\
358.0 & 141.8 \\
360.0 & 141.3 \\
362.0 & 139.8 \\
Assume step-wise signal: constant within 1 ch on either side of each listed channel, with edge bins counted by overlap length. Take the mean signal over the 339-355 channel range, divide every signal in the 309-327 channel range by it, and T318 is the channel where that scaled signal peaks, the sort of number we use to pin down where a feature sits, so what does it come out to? 310.0 ch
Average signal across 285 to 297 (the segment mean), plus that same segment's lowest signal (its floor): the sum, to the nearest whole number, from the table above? 288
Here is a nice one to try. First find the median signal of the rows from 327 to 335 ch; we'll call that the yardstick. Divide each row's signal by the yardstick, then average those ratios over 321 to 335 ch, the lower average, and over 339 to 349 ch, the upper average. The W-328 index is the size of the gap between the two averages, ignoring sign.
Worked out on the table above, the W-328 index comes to 0.12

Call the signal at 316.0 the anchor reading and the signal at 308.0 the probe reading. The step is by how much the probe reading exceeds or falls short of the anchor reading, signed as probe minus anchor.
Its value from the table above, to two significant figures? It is 12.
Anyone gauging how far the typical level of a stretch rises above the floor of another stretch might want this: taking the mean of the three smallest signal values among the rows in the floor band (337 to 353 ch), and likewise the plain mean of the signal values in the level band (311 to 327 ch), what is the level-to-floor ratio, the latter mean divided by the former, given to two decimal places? 0.97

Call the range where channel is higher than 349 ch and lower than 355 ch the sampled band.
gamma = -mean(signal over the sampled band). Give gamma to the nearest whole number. -145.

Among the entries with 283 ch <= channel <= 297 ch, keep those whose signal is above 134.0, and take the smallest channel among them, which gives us 284.0 ch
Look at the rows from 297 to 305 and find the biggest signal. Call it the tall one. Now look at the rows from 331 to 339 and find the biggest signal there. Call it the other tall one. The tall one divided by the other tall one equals 1.17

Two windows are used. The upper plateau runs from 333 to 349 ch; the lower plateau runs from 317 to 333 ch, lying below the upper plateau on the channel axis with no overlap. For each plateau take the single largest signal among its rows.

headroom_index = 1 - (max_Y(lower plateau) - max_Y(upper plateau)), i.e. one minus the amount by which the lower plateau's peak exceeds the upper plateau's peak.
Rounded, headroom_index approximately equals 15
